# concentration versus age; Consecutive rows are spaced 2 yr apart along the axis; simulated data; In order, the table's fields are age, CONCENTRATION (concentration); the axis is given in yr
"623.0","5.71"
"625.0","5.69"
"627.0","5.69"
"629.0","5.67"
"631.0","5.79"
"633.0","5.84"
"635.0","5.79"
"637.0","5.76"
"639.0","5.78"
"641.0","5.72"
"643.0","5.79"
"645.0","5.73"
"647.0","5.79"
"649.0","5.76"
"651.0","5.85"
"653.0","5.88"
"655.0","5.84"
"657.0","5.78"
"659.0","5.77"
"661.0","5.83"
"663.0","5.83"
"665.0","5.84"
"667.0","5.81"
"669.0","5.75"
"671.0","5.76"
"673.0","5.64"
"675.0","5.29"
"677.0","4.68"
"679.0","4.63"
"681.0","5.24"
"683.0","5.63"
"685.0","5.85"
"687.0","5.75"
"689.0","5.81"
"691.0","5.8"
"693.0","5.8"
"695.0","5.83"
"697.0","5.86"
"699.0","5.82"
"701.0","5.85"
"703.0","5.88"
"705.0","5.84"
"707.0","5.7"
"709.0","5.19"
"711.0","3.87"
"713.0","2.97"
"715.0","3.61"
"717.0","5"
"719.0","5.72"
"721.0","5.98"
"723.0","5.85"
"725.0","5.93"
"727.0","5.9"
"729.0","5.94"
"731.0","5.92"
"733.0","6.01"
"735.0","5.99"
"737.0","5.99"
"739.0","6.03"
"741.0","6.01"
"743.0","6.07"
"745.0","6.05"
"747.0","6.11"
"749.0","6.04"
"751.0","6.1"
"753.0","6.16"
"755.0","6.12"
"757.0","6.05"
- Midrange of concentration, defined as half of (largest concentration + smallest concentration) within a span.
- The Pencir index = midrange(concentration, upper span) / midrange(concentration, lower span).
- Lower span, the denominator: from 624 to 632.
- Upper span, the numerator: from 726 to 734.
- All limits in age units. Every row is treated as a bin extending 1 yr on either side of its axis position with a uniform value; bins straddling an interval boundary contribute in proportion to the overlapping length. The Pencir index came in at 1.04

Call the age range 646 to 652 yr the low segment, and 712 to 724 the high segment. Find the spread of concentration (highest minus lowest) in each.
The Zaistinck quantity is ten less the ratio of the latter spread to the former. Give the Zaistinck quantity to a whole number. -23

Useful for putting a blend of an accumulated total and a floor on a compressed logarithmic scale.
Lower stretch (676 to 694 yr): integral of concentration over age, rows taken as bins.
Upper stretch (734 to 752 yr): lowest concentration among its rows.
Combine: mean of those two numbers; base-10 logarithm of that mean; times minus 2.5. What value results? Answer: -4.29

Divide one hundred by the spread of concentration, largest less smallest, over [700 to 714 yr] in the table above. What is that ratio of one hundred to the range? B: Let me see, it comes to 34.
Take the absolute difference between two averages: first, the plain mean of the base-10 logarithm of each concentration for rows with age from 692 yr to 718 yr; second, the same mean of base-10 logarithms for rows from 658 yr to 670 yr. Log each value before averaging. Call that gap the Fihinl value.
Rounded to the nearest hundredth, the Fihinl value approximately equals 0.06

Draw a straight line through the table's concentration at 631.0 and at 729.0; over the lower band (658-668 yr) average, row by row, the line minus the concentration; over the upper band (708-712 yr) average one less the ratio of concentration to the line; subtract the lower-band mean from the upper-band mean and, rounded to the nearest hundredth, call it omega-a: 0.21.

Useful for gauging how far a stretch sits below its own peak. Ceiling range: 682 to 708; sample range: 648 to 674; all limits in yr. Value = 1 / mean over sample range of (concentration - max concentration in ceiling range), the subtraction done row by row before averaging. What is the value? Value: -12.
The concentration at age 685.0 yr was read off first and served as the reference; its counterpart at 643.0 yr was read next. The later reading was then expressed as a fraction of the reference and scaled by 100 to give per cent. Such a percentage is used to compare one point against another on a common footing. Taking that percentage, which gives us 99.0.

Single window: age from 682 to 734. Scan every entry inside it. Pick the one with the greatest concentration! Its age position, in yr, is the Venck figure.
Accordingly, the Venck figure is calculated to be 733.0 yr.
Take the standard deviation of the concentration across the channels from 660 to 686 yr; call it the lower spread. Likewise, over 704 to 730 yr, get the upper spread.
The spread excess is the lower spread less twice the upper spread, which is -1.6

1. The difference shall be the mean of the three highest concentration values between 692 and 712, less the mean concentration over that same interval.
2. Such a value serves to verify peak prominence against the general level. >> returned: 0.3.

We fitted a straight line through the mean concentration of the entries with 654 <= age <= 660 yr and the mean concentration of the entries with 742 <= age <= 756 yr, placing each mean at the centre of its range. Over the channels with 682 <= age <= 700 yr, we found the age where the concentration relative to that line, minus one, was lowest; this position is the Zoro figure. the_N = 683.0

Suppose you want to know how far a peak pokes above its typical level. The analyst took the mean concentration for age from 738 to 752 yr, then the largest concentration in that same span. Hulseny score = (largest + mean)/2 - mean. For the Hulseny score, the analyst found 0.026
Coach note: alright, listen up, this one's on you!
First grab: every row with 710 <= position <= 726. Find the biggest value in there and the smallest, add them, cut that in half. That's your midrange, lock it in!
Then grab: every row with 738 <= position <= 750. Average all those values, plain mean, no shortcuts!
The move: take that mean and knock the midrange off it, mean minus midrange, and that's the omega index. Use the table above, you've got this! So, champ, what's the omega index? 1.6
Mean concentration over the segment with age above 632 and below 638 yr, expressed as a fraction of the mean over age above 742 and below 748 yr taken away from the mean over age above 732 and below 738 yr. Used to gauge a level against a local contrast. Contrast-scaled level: -72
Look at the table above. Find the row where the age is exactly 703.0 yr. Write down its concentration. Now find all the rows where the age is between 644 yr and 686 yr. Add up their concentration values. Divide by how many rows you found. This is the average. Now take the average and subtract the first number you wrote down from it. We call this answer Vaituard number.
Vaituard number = -0.25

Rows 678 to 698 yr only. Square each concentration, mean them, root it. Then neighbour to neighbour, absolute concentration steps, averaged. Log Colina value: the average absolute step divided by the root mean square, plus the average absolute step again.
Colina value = 0.19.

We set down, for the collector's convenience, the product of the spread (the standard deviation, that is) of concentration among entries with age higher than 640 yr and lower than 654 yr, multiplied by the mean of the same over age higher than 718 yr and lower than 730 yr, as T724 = 0.3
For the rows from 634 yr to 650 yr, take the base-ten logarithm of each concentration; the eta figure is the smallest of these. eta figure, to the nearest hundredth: 0.76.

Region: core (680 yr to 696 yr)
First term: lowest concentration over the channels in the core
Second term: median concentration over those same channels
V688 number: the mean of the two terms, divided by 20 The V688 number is 0.28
